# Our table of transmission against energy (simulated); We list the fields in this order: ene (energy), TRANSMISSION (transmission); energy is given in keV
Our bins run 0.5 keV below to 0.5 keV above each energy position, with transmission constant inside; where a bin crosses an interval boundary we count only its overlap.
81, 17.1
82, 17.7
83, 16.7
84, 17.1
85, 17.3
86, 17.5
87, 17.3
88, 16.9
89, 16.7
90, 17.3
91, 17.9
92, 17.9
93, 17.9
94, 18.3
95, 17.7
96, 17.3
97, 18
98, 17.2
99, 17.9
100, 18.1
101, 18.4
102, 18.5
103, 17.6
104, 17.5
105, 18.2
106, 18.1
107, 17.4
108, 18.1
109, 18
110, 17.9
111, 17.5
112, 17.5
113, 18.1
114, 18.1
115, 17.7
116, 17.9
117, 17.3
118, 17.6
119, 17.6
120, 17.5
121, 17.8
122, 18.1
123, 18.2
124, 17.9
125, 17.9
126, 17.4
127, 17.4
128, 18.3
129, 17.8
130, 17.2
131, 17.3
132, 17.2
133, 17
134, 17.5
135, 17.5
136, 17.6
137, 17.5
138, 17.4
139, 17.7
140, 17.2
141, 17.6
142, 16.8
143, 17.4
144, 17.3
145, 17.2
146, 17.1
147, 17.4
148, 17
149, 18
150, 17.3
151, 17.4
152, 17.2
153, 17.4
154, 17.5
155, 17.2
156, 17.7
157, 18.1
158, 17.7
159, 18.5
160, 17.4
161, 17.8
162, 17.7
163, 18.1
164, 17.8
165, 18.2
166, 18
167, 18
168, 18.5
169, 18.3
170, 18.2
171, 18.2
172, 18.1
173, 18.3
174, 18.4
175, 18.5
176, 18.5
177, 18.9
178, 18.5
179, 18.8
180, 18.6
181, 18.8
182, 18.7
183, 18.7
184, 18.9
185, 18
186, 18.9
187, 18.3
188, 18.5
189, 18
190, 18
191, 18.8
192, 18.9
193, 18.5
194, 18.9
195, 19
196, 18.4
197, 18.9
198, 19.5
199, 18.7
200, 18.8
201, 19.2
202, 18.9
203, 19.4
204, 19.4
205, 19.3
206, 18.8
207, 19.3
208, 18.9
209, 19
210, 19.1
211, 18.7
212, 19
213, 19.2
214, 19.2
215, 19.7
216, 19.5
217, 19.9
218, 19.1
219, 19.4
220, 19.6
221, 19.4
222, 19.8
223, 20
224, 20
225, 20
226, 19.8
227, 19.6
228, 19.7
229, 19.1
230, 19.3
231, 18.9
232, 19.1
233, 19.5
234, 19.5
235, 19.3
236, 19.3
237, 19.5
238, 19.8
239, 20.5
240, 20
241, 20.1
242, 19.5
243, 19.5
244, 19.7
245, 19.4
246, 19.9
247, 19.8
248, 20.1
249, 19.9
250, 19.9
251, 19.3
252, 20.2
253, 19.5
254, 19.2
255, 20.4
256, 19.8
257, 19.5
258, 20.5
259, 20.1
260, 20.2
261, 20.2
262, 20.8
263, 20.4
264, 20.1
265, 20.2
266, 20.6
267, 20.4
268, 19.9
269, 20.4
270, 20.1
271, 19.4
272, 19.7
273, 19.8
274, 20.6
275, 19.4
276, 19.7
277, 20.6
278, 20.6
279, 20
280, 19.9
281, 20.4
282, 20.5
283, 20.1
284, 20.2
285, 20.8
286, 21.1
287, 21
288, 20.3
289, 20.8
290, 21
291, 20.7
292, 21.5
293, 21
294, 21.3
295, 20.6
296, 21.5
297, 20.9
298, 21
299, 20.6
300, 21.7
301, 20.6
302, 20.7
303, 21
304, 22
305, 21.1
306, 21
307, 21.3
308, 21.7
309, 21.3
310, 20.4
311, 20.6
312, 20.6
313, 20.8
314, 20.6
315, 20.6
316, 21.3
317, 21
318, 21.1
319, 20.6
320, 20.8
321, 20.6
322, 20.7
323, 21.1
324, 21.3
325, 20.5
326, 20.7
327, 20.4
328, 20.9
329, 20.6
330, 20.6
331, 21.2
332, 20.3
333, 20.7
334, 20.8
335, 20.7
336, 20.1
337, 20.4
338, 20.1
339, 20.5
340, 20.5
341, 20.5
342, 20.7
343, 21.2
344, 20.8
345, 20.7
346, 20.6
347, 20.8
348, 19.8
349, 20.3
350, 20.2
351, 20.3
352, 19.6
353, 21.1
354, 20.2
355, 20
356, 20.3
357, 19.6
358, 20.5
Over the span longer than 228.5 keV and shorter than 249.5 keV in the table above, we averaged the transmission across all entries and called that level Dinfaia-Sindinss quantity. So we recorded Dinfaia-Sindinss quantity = 19.6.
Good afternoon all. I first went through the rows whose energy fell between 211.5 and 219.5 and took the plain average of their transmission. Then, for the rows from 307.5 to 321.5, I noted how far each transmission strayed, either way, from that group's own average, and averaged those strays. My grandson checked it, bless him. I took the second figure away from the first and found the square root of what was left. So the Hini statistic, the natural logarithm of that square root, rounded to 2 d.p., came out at 1.47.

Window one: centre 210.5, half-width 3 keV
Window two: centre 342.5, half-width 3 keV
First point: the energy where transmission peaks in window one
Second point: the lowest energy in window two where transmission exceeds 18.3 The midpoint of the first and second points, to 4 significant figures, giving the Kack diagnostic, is 276.5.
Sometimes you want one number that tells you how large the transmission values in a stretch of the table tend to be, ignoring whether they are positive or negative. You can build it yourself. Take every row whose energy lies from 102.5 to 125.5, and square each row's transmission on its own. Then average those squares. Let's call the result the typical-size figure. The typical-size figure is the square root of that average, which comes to 17.8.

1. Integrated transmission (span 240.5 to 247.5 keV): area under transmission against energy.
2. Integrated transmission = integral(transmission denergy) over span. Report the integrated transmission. 138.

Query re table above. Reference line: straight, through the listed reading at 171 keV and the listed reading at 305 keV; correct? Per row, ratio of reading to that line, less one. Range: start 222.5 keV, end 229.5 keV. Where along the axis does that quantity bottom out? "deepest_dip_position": 229 keV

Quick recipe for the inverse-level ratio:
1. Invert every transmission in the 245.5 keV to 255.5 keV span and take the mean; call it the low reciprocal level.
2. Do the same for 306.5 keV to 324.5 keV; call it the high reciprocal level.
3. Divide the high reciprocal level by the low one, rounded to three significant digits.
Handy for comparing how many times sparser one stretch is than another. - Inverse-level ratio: 0.948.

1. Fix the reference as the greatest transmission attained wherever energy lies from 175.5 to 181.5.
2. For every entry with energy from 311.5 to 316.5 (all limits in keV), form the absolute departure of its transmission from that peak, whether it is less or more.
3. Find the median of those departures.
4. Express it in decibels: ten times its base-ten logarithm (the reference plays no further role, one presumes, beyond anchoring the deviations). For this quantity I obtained 2.3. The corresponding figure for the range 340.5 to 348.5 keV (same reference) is 2.6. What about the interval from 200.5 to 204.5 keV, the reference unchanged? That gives -4.0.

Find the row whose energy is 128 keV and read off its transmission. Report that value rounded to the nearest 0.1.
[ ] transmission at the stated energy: 18.3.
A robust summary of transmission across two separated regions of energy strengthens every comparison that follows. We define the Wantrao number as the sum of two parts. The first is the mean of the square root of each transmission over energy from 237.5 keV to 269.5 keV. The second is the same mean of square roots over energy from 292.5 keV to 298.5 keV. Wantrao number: 9.1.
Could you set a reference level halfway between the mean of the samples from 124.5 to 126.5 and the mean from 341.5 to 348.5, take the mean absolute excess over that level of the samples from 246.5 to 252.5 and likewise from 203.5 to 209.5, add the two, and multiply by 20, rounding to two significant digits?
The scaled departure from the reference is 19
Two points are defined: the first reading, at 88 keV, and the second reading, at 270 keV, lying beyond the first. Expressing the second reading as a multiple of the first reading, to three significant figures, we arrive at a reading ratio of 1.19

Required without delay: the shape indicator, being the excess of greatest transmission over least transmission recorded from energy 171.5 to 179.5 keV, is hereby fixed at 0.8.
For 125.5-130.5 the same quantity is 1.1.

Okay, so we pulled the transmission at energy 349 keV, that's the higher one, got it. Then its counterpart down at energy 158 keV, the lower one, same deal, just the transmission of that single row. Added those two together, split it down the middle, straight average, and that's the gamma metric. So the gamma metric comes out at 19.0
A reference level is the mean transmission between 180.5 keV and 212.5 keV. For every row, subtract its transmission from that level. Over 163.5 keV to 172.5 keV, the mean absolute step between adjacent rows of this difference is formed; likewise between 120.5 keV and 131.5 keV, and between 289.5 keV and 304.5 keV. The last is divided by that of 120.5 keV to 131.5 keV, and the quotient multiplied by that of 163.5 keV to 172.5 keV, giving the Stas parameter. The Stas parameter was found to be 0.333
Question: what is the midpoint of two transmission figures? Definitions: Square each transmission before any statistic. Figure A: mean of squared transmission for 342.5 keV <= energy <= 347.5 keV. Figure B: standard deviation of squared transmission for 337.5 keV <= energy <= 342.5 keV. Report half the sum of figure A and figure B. 221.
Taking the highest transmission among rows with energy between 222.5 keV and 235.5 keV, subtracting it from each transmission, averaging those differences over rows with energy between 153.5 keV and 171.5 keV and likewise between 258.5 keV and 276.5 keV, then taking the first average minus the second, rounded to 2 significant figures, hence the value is -2.2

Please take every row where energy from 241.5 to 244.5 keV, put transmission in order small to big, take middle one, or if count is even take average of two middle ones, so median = 19.5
